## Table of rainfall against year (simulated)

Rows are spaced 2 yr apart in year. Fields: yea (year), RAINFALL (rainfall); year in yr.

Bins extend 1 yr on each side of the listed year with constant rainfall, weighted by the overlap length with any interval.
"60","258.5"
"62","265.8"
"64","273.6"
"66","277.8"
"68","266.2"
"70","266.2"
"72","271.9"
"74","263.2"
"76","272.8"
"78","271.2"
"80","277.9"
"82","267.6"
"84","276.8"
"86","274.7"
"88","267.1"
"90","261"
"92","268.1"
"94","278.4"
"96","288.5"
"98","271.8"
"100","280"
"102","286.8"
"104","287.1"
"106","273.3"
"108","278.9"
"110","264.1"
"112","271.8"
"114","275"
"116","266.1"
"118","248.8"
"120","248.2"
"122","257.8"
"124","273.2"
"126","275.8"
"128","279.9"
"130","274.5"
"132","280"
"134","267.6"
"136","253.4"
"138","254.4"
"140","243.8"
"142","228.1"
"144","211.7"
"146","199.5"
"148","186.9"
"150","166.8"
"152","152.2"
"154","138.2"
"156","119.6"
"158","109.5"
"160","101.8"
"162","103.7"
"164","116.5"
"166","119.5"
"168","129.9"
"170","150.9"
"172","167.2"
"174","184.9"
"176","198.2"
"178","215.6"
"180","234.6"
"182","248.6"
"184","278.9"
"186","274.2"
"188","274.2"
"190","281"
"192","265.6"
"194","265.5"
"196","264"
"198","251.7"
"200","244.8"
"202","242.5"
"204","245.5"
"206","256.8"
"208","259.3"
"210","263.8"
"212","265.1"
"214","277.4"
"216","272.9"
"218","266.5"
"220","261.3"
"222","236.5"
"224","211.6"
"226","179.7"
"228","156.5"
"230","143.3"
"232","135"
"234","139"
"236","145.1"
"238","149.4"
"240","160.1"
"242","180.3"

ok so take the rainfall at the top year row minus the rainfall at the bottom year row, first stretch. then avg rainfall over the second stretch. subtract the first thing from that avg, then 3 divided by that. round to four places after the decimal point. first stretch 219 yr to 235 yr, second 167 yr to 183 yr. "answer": 0.0096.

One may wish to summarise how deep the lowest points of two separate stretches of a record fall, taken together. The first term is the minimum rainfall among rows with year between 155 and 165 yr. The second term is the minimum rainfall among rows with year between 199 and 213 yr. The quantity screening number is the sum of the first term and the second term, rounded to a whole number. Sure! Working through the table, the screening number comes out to 344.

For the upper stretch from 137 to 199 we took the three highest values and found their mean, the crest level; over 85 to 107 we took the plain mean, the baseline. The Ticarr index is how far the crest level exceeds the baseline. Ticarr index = 2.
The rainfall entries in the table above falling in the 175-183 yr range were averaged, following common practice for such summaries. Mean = 224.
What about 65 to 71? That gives 270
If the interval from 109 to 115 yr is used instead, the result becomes 270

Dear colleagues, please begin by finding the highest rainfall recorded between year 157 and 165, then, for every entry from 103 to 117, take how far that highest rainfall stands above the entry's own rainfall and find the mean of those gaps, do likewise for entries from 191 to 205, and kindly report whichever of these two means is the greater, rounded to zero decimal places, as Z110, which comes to -138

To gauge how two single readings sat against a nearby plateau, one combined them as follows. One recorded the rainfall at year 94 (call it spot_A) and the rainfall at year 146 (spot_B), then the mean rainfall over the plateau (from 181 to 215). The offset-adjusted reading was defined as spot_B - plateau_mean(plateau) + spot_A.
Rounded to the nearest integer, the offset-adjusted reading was 216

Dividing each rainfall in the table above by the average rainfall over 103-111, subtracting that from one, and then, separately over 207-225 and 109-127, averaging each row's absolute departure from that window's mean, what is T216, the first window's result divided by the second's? 1.7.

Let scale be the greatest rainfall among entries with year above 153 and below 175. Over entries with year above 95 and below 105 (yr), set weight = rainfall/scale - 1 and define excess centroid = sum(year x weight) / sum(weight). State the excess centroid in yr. 100.0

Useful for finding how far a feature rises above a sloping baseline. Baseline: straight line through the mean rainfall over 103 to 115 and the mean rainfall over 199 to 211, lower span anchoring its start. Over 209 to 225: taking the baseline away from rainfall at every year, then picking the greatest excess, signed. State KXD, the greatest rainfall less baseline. 27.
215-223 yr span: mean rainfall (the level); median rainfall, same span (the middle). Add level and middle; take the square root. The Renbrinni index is 22.9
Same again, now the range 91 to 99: 23.5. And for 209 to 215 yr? 23.1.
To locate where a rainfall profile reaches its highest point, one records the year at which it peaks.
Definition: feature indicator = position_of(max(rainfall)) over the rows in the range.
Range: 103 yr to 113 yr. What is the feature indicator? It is 104 yr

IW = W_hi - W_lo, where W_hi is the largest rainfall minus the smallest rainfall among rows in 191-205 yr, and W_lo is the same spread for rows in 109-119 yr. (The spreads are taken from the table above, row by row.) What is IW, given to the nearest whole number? -3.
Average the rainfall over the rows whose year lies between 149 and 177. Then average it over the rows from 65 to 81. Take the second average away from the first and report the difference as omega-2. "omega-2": -131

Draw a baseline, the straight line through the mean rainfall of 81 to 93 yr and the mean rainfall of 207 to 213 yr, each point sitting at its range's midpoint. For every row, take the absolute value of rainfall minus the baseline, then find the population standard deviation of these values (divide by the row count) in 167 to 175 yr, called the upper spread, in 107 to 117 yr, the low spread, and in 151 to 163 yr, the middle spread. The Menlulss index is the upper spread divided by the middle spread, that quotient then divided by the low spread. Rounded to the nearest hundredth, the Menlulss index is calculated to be 0.35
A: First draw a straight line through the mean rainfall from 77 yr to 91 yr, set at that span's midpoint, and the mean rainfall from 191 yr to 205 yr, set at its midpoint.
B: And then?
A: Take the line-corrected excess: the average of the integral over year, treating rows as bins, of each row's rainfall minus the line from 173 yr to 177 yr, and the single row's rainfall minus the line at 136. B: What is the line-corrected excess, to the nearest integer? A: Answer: -137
